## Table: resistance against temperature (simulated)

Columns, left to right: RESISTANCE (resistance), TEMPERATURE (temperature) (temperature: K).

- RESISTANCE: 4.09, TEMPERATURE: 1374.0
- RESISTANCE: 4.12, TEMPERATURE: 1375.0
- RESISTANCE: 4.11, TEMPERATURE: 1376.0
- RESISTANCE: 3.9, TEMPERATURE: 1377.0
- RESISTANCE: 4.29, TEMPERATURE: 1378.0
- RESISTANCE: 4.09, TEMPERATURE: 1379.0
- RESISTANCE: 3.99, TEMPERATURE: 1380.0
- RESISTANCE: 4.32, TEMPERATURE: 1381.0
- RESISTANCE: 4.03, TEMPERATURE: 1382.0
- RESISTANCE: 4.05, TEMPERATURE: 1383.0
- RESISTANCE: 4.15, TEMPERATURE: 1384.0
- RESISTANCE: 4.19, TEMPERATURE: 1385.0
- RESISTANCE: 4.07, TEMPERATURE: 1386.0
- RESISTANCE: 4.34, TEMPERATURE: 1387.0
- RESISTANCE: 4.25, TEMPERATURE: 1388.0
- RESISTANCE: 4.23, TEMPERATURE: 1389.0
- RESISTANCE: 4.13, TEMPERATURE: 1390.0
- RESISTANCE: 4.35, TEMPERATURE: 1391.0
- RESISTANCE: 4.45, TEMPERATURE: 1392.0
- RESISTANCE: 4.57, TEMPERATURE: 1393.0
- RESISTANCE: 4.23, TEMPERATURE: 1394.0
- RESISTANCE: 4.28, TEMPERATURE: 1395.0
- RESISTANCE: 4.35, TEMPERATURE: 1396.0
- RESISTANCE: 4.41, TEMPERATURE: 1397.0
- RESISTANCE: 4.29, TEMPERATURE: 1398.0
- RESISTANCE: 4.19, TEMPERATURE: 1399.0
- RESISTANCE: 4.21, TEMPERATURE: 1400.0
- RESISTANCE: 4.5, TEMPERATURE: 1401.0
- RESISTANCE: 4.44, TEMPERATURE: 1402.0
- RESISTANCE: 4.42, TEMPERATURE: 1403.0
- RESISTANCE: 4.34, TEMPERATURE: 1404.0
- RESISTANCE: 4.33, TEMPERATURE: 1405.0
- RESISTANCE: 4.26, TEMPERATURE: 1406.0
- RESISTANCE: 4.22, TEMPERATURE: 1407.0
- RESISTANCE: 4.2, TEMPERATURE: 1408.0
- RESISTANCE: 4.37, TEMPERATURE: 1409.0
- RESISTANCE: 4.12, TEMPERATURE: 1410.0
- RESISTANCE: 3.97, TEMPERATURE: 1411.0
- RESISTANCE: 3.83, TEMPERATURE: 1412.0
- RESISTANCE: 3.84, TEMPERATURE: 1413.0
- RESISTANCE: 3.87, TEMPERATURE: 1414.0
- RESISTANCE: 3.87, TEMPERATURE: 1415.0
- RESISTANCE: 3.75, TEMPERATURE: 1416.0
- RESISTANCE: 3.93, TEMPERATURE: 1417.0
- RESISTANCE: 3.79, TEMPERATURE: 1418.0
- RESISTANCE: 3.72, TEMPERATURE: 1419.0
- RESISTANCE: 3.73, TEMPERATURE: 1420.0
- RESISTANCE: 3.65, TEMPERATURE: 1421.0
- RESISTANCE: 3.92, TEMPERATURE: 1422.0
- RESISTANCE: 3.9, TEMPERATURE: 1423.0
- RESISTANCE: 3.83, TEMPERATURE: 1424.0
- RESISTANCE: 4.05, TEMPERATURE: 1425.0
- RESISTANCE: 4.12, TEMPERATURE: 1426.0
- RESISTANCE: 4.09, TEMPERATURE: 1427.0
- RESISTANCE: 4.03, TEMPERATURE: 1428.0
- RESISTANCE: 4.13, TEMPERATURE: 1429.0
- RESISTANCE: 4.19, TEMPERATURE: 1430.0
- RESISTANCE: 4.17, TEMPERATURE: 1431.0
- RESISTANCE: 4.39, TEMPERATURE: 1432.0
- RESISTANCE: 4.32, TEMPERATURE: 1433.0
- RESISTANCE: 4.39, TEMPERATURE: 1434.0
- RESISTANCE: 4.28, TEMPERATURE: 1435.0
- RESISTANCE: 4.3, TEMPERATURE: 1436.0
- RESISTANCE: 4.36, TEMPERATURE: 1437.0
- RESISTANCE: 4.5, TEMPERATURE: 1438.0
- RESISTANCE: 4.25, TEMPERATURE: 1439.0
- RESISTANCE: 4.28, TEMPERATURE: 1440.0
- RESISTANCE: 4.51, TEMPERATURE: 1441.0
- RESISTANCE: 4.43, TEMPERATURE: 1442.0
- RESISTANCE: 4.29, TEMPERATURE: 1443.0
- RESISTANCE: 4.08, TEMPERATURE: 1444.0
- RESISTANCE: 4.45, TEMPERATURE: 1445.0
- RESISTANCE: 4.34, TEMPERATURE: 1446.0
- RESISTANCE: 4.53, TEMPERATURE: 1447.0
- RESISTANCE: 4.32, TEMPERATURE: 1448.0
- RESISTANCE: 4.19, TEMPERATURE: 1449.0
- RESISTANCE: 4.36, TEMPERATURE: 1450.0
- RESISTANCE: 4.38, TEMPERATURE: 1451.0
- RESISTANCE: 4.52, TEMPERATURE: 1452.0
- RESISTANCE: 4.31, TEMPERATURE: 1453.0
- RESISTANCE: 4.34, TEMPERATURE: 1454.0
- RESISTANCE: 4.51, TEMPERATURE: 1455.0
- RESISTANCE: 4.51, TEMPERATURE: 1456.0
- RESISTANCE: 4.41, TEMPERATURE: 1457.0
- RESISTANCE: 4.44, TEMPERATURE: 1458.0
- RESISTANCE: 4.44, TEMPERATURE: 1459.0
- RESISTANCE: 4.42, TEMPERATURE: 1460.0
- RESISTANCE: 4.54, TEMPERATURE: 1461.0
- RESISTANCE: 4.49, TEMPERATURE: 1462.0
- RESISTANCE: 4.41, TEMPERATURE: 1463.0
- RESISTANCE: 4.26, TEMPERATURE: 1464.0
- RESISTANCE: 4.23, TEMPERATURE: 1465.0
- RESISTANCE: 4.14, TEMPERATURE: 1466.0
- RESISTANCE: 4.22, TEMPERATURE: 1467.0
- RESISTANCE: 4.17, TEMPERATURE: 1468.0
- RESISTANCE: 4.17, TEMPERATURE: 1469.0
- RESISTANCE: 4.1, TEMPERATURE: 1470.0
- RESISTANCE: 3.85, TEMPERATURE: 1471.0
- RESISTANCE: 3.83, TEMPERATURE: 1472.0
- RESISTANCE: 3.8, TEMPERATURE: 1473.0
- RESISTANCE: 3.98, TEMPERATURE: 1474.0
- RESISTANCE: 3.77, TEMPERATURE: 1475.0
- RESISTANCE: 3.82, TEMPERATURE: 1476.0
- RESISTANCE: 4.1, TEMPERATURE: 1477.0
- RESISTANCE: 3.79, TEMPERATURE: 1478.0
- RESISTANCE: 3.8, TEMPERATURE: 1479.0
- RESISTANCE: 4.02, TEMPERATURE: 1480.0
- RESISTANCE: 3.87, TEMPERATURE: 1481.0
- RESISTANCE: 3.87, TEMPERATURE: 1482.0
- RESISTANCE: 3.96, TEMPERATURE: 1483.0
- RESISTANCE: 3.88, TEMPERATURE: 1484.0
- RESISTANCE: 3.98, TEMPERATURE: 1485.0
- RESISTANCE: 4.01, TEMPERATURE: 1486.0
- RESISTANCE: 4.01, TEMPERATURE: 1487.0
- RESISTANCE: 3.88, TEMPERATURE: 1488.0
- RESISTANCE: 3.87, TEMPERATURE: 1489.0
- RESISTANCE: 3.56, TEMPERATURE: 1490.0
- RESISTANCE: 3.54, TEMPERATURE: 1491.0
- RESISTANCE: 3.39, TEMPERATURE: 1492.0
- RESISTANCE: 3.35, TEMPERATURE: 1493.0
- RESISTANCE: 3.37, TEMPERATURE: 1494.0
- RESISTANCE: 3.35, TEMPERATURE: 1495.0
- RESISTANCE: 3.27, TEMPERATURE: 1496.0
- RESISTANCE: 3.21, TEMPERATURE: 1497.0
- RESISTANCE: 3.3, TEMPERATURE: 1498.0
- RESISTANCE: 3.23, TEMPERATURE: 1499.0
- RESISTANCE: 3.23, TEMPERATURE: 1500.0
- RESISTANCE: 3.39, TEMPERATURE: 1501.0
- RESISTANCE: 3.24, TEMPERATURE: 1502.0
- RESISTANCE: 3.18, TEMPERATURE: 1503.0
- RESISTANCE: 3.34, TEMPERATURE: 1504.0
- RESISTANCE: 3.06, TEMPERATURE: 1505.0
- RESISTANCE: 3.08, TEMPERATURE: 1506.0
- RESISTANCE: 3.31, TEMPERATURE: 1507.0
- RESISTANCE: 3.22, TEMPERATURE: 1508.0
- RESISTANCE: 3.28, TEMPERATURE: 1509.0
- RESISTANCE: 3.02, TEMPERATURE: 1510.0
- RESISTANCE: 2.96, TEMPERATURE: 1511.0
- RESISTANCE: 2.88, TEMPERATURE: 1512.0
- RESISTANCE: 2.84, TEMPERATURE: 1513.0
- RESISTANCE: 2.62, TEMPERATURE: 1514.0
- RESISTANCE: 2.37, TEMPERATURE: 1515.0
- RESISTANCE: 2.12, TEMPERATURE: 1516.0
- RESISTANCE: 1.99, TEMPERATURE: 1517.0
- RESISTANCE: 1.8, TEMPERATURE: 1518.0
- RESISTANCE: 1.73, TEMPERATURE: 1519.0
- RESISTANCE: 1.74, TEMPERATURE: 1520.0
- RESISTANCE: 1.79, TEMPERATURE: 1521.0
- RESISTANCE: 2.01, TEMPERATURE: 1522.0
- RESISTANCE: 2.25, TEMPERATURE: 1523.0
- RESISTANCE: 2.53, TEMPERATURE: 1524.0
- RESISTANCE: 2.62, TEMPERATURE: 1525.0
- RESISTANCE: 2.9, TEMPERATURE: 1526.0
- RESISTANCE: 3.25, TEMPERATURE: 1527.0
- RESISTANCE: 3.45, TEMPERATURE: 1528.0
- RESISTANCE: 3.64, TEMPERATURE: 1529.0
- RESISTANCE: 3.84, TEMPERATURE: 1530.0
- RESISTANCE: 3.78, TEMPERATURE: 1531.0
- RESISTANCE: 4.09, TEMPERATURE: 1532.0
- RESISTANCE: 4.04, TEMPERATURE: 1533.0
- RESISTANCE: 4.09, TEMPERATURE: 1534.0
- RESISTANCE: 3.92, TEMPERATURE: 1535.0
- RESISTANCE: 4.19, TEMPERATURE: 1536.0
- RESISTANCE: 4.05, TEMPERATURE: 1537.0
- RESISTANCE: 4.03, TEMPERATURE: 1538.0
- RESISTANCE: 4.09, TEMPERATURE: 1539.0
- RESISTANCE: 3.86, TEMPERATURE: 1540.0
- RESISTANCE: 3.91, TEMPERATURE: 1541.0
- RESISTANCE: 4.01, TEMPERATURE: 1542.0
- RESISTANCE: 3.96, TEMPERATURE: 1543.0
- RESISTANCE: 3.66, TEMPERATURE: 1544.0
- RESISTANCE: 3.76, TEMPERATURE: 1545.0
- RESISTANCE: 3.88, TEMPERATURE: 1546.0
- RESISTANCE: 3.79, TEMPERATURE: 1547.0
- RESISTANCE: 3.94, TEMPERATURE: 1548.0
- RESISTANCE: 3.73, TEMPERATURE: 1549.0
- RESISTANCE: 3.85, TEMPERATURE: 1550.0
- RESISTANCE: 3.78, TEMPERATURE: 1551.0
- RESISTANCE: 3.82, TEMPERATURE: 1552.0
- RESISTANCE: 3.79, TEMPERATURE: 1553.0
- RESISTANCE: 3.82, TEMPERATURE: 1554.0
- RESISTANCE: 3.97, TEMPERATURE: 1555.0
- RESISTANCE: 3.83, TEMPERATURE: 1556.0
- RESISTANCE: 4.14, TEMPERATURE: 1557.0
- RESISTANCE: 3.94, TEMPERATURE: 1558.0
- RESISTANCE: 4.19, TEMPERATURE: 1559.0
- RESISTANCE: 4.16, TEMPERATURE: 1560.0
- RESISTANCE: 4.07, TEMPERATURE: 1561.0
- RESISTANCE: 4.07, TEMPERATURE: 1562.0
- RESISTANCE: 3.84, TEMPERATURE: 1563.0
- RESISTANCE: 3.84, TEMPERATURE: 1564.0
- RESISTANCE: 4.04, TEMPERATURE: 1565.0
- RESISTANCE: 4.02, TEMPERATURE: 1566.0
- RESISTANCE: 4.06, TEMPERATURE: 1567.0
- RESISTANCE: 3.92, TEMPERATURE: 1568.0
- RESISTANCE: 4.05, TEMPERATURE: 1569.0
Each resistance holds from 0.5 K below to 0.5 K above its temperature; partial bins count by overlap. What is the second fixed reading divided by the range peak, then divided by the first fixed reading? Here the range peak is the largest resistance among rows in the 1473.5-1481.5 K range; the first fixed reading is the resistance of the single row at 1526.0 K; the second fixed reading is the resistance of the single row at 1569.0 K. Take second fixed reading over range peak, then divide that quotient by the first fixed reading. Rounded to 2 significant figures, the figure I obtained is 0.34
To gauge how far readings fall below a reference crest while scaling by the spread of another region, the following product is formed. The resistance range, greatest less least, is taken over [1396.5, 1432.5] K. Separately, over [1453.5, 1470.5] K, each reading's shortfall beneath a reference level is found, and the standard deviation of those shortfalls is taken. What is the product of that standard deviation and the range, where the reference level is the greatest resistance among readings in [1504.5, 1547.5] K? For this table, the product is 0.12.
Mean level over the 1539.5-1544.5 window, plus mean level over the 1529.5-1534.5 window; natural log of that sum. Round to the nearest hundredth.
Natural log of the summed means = 2.06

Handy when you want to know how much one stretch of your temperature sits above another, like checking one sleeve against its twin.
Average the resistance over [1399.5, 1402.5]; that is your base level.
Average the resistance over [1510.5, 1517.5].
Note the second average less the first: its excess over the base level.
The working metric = -1.84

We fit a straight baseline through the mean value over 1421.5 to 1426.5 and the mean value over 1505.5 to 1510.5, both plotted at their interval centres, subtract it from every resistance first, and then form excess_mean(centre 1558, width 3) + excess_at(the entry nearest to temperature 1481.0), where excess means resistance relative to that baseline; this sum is 1.8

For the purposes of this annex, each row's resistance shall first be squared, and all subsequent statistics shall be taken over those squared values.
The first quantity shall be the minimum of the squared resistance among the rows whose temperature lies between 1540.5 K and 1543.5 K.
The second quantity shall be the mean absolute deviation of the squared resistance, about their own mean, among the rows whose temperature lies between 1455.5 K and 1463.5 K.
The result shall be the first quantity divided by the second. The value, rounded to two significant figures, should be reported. 41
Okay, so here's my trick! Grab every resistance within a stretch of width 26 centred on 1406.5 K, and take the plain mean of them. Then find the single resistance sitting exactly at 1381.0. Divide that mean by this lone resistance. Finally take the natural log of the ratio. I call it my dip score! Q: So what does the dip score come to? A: -0.042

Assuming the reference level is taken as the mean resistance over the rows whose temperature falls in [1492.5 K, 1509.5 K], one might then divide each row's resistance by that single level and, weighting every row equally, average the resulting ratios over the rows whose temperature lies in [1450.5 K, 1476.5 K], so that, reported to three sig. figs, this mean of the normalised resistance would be 1.30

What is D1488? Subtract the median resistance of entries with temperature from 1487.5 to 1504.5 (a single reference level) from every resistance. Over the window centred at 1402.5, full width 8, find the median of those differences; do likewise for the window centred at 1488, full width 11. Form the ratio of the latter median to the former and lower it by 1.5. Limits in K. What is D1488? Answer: -1.0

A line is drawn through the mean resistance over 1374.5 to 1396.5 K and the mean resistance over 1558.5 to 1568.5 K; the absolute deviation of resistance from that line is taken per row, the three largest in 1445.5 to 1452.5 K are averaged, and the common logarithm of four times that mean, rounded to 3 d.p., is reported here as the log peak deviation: 0.132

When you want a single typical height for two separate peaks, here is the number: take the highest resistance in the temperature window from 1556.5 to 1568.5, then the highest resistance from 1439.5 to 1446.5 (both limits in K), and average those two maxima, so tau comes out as 4.35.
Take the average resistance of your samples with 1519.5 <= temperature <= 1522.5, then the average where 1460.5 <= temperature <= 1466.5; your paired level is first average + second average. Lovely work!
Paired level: 6.19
